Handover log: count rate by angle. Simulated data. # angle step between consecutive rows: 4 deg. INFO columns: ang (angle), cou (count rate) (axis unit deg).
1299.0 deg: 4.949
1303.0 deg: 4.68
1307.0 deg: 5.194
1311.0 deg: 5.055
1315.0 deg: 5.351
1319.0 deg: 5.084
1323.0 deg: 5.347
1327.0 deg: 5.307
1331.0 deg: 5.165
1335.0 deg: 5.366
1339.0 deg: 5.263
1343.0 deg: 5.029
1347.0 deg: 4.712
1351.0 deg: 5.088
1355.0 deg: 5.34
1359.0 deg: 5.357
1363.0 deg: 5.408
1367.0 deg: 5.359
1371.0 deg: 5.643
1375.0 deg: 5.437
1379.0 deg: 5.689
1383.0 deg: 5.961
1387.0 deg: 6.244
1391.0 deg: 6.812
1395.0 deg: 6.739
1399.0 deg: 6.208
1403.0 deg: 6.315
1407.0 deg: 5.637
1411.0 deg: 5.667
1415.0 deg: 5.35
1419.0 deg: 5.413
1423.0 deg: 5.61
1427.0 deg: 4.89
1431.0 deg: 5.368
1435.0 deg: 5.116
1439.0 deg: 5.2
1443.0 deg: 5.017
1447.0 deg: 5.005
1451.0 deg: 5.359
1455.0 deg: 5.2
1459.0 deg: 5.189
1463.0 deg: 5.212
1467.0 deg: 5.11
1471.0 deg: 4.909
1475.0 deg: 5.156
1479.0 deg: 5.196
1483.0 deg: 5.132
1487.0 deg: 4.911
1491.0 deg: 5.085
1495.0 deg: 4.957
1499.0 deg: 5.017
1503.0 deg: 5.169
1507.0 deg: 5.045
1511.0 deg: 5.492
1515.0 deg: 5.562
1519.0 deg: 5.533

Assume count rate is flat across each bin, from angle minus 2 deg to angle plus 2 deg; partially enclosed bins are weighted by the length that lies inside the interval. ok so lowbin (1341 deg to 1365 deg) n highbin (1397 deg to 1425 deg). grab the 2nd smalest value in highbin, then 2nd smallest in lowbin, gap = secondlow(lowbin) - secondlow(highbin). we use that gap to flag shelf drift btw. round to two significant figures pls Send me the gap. -0.38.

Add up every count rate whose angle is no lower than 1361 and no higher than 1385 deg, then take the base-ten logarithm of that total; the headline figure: 1.525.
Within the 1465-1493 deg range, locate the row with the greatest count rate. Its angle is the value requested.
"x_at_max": 1479.0 deg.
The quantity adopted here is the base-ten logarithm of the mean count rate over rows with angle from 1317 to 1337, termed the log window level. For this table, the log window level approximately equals 0.720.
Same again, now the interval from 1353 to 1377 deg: 0.734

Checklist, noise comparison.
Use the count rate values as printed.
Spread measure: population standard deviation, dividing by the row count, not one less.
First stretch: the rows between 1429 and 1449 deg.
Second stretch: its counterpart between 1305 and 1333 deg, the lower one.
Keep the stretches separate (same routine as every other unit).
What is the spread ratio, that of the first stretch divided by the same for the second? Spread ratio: 1.2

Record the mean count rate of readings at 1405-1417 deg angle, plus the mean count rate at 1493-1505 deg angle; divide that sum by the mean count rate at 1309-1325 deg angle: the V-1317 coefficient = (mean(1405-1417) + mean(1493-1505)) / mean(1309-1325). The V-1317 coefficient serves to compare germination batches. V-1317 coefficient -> 2.03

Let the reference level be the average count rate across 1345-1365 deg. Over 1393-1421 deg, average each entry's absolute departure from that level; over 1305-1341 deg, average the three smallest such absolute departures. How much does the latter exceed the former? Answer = -0.69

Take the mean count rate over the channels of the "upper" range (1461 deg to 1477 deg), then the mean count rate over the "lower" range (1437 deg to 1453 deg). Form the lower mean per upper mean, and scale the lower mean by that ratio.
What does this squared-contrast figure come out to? 5.2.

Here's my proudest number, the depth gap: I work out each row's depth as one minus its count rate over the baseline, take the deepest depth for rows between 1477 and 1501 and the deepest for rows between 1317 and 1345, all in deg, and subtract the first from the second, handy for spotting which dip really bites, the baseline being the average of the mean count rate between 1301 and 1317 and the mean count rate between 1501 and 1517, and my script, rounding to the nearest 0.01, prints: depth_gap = -0.02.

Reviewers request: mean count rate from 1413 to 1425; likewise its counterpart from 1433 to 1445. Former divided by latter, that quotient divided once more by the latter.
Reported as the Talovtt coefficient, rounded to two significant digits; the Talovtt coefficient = 0.21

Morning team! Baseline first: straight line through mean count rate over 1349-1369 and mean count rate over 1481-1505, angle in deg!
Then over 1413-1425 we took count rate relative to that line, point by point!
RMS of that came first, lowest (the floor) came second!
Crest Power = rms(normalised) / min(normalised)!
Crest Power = 1.02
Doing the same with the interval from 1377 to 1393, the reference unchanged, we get 1.09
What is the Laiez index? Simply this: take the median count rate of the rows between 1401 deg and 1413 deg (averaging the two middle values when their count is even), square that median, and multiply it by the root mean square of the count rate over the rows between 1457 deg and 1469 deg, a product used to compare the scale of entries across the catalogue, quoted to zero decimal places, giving 166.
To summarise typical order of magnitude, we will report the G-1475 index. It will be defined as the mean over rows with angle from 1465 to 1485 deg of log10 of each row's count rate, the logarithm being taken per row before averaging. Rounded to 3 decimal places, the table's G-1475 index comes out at 0.708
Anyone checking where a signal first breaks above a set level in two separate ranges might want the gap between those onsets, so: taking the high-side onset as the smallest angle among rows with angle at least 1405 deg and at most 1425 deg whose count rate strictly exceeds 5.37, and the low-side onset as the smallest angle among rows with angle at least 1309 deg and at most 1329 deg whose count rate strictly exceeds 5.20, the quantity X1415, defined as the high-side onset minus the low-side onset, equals 92 deg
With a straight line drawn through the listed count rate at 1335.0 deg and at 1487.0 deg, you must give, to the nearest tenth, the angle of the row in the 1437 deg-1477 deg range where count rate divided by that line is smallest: 1471.0 deg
